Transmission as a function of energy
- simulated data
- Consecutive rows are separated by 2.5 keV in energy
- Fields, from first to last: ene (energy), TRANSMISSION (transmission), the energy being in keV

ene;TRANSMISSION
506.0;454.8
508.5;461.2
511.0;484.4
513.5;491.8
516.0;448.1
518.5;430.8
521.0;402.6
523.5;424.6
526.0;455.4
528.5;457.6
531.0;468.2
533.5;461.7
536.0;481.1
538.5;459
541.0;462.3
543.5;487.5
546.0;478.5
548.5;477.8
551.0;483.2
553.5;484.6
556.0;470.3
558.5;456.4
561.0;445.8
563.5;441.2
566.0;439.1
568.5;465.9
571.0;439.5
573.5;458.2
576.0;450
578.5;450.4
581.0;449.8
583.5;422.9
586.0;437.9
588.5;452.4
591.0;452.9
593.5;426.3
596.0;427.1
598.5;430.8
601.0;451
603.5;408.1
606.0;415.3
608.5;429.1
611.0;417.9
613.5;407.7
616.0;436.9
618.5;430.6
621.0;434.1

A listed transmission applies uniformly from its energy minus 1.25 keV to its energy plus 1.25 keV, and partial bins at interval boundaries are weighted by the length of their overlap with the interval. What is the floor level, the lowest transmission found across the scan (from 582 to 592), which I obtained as 422.9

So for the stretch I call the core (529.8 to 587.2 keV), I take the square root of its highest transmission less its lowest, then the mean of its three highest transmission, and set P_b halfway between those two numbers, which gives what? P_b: 247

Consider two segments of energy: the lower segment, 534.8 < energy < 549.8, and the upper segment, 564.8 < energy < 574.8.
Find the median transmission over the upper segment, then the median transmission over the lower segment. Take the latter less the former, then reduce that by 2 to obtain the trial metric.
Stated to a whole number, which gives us 27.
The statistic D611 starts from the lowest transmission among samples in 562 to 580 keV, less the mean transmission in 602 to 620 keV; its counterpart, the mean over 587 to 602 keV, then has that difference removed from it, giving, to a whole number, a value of 422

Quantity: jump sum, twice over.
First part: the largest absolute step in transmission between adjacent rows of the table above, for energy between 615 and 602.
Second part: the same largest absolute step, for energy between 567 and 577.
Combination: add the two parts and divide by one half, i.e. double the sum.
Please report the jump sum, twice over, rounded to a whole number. 80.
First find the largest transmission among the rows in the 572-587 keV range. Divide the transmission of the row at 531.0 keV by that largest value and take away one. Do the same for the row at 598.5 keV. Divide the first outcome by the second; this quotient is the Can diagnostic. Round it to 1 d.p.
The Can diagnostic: -0.4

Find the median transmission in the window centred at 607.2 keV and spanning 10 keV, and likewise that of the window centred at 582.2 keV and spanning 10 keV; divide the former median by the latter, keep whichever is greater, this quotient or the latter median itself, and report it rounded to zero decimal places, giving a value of 444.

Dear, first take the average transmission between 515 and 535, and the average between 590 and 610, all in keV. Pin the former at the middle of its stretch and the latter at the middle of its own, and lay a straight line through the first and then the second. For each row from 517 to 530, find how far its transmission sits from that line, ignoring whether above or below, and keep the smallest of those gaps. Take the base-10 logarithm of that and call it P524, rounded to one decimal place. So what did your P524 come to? 1.1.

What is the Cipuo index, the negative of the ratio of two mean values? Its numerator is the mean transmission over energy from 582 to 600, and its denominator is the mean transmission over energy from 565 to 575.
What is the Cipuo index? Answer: -0.97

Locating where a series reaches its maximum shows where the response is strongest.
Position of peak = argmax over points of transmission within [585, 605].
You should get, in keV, 591.0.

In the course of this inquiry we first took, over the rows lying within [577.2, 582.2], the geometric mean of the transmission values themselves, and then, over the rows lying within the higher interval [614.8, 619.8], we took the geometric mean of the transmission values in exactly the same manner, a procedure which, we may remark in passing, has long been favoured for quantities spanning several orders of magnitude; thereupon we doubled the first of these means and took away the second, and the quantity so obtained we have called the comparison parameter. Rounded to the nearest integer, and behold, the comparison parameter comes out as 466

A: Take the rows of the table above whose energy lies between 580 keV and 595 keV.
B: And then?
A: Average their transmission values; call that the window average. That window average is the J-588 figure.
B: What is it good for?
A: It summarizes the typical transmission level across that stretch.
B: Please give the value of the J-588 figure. 440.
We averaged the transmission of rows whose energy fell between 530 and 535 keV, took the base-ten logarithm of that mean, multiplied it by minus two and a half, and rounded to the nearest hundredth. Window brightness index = -6.67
